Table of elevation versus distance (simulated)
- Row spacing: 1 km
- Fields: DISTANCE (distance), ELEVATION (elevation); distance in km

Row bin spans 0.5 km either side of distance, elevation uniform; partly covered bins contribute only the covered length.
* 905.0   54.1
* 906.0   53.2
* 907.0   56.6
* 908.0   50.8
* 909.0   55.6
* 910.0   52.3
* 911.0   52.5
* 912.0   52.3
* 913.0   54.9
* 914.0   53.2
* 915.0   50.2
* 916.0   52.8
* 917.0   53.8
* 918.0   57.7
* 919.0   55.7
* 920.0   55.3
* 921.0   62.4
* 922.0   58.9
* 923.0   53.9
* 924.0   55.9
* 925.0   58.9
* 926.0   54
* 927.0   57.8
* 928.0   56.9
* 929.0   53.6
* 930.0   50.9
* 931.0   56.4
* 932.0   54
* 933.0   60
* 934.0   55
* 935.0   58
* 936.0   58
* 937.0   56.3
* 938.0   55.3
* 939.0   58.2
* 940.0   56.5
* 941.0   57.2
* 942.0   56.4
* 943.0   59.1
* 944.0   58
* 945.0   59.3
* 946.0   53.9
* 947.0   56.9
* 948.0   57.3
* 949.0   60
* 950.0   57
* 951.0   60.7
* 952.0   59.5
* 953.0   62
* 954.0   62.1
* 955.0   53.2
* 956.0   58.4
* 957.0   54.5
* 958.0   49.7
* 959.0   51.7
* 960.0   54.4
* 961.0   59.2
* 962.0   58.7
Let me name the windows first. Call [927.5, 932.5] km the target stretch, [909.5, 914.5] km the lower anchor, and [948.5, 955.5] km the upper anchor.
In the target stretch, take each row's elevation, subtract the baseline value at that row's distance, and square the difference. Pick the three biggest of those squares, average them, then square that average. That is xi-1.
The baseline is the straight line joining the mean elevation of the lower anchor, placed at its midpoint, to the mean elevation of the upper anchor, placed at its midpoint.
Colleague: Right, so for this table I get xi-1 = 121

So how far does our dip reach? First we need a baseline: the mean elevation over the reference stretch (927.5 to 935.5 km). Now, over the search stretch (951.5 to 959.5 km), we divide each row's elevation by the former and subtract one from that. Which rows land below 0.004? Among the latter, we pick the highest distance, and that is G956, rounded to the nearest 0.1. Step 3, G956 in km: 959.0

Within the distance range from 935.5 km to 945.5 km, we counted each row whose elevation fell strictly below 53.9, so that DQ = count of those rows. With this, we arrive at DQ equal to 0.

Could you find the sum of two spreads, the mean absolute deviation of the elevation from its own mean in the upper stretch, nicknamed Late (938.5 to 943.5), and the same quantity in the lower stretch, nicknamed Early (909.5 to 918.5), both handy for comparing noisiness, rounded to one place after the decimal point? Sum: 2.4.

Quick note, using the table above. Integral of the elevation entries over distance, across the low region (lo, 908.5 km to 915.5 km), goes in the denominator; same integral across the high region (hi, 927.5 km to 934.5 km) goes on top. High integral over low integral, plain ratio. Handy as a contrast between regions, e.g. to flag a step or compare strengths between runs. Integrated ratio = 1.04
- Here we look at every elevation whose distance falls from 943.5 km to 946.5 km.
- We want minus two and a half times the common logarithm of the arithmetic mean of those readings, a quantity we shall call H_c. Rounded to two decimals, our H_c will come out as -4.39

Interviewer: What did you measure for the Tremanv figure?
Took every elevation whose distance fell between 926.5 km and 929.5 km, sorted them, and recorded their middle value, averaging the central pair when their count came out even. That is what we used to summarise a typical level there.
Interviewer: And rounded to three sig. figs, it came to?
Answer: 56.9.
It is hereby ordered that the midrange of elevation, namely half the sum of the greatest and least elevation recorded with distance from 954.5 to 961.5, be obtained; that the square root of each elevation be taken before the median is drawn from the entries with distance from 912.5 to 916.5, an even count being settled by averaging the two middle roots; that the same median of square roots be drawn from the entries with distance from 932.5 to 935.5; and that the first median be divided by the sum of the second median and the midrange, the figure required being 0.117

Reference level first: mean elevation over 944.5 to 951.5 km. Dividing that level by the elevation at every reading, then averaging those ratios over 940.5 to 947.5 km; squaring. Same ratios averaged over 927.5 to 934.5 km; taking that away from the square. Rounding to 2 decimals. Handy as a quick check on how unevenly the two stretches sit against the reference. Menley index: -0.03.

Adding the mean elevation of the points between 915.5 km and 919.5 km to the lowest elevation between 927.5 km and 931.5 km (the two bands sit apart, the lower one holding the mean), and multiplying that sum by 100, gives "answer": 10590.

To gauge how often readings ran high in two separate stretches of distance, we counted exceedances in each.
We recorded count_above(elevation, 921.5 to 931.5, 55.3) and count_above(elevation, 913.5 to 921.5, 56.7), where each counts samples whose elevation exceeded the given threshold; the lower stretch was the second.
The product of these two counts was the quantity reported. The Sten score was 12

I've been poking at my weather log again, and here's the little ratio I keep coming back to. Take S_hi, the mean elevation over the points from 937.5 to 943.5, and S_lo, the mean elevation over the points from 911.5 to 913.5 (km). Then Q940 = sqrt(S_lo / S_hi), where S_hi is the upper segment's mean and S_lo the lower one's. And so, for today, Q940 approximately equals 0.97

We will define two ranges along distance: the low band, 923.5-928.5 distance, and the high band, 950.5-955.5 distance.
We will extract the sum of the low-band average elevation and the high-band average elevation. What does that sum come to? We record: 116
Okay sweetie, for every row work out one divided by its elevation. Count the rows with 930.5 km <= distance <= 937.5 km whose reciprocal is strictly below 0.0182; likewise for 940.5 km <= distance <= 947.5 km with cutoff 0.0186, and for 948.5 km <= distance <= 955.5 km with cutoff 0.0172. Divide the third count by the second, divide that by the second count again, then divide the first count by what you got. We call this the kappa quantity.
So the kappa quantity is 59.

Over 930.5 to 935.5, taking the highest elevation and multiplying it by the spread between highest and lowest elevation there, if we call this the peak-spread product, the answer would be 360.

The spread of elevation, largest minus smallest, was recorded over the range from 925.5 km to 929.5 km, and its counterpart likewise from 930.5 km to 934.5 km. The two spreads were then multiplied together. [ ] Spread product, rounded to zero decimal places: 25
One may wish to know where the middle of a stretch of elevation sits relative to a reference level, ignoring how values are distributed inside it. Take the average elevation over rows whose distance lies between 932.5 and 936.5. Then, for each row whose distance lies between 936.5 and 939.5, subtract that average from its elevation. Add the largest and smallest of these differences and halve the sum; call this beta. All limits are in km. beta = -1.0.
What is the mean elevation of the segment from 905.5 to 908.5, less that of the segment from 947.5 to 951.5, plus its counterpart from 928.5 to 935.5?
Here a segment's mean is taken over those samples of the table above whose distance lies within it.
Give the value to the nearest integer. 50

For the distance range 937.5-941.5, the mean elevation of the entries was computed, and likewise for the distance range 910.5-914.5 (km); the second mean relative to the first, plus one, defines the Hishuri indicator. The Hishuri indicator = 1.937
